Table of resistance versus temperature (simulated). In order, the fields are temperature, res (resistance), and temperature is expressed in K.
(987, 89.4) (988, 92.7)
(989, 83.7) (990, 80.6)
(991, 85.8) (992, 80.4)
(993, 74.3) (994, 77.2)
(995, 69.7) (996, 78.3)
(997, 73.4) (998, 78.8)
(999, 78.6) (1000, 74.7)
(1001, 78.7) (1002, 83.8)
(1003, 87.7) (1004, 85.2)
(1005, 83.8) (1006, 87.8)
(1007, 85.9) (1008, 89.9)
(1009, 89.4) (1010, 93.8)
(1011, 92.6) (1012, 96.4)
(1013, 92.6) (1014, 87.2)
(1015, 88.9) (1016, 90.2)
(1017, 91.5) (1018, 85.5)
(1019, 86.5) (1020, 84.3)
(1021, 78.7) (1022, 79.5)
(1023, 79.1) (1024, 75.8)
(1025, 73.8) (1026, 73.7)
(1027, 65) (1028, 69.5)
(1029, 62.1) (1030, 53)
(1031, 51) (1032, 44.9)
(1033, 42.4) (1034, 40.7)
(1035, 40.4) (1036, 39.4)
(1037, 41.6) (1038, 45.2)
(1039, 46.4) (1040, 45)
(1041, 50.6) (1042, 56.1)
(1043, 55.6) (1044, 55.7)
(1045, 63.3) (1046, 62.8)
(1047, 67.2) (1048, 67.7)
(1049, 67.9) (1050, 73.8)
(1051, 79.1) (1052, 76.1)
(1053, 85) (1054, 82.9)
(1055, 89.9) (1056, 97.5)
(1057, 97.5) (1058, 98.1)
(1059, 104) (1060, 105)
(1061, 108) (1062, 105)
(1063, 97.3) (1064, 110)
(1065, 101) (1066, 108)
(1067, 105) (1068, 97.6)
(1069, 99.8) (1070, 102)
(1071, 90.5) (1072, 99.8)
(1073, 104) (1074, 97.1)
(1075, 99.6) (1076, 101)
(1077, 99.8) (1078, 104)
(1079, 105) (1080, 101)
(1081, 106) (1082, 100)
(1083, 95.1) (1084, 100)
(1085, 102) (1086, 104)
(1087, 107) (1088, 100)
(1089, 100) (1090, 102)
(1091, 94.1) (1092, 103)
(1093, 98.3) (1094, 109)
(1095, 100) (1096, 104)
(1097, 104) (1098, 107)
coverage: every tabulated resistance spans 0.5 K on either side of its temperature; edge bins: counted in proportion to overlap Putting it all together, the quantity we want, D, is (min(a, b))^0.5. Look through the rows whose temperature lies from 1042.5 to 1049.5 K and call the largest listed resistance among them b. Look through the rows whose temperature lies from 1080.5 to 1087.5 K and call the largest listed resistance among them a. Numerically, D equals 8.2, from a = 107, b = 67.9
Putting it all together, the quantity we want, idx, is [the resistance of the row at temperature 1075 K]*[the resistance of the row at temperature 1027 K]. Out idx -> 6474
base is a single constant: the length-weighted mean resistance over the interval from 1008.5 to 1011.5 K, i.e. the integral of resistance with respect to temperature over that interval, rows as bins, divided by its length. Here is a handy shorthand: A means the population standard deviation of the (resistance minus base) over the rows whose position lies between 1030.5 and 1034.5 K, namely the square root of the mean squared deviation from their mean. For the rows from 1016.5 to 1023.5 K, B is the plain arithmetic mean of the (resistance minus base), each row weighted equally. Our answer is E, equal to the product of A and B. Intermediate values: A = 3.9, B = -8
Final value -33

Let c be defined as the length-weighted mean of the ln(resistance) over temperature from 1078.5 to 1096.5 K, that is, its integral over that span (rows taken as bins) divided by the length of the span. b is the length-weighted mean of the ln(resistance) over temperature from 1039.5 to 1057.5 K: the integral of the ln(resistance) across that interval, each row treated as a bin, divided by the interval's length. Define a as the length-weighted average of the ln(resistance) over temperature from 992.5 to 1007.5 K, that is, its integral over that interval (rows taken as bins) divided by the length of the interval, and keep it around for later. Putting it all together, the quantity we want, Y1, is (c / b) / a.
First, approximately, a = 4.38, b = 4.24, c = 4.62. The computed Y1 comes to 0.249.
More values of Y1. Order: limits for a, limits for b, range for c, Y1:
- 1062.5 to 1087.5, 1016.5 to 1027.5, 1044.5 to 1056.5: 0.214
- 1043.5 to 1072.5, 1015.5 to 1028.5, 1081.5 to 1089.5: 0.236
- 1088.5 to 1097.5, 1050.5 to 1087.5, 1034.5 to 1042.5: 0.180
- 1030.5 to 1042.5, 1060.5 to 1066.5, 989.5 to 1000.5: 0.245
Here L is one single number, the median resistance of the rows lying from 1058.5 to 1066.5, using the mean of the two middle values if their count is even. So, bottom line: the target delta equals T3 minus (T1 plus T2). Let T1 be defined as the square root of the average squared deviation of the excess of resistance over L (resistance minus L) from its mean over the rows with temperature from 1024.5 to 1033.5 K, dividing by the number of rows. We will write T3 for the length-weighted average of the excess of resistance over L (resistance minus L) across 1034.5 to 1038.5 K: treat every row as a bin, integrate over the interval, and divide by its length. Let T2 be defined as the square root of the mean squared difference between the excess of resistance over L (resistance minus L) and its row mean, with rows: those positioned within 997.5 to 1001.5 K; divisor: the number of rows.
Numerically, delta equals -76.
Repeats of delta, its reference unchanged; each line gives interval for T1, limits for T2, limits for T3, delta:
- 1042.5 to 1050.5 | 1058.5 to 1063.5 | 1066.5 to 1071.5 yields -15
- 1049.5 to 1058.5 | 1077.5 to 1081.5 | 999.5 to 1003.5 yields -35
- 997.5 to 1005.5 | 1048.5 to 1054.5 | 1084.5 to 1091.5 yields -13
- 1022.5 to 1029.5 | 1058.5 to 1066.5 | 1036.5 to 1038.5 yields -71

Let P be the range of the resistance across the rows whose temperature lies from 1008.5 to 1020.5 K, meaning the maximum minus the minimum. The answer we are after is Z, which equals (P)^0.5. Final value 3.5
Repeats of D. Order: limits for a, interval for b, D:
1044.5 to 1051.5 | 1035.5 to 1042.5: 7.5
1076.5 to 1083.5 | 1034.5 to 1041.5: 7.1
